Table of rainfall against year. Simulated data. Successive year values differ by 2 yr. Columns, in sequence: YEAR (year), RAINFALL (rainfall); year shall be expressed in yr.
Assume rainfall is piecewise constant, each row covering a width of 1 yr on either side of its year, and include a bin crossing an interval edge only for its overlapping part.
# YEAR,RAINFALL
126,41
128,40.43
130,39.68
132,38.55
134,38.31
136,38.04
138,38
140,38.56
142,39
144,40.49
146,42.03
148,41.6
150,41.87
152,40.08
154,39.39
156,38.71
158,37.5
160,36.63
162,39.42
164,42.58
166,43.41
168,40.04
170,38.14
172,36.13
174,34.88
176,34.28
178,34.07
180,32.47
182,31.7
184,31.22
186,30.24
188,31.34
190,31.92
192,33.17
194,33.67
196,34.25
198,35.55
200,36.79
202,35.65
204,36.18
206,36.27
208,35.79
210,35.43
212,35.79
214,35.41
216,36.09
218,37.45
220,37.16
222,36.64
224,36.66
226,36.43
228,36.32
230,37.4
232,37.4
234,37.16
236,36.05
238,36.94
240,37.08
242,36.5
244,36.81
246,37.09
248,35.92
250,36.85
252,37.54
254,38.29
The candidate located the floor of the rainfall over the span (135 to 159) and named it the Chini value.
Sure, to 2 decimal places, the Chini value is 37.50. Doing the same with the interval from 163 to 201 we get 30.24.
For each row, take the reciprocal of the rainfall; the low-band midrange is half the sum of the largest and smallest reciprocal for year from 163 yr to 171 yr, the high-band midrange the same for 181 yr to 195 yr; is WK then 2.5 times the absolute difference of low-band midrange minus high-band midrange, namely 0.0169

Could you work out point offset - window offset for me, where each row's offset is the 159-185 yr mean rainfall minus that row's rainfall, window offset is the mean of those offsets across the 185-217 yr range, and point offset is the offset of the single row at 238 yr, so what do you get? -2.3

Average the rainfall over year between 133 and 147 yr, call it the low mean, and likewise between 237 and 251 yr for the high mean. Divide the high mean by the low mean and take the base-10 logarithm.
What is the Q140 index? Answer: -0.028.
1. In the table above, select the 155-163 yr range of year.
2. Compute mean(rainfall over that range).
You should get 38.1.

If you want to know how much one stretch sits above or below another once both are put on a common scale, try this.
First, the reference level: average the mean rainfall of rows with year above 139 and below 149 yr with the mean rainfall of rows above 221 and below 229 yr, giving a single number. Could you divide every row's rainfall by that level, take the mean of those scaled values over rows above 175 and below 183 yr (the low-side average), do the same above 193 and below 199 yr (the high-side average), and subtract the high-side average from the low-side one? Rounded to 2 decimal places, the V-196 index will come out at -0.04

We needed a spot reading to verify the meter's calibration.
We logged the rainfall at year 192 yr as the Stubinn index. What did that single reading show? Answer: 33.17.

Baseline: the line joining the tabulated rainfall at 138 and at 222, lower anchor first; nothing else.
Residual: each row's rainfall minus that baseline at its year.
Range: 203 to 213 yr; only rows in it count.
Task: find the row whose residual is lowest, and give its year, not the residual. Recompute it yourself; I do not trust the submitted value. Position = 210 yr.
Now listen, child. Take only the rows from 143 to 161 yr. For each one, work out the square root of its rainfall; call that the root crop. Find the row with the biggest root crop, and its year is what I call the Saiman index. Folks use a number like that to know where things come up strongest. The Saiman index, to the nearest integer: 146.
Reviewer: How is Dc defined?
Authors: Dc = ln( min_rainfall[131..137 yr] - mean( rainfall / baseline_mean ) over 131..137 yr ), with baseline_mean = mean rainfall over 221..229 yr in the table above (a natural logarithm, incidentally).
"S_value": 3.61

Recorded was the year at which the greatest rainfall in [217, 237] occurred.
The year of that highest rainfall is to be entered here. 218 yr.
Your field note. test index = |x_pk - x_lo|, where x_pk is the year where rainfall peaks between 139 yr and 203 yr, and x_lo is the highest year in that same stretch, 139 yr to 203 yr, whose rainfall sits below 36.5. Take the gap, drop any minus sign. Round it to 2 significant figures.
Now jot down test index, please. 36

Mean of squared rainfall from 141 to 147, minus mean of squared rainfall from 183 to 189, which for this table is 685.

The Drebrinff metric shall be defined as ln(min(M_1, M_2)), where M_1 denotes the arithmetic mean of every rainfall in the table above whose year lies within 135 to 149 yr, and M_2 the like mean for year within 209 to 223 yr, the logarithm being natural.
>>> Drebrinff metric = 3.59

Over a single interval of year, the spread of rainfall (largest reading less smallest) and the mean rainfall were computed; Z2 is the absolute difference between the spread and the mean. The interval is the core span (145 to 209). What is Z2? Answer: 23.3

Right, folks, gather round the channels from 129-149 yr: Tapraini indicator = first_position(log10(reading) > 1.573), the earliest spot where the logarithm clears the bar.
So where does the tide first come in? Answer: 130 yr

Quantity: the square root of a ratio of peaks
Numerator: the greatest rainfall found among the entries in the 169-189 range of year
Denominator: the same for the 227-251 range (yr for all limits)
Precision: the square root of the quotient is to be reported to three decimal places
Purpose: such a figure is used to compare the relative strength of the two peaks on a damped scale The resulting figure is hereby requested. 1.010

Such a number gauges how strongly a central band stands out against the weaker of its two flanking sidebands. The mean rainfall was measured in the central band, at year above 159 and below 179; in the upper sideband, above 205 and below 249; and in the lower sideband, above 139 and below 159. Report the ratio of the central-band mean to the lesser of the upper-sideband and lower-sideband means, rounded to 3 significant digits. 1.04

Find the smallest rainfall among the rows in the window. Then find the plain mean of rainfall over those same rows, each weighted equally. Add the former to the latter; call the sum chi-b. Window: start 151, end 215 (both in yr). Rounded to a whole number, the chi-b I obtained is 66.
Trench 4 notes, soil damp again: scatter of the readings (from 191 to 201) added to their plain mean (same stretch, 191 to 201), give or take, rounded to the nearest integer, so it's 36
